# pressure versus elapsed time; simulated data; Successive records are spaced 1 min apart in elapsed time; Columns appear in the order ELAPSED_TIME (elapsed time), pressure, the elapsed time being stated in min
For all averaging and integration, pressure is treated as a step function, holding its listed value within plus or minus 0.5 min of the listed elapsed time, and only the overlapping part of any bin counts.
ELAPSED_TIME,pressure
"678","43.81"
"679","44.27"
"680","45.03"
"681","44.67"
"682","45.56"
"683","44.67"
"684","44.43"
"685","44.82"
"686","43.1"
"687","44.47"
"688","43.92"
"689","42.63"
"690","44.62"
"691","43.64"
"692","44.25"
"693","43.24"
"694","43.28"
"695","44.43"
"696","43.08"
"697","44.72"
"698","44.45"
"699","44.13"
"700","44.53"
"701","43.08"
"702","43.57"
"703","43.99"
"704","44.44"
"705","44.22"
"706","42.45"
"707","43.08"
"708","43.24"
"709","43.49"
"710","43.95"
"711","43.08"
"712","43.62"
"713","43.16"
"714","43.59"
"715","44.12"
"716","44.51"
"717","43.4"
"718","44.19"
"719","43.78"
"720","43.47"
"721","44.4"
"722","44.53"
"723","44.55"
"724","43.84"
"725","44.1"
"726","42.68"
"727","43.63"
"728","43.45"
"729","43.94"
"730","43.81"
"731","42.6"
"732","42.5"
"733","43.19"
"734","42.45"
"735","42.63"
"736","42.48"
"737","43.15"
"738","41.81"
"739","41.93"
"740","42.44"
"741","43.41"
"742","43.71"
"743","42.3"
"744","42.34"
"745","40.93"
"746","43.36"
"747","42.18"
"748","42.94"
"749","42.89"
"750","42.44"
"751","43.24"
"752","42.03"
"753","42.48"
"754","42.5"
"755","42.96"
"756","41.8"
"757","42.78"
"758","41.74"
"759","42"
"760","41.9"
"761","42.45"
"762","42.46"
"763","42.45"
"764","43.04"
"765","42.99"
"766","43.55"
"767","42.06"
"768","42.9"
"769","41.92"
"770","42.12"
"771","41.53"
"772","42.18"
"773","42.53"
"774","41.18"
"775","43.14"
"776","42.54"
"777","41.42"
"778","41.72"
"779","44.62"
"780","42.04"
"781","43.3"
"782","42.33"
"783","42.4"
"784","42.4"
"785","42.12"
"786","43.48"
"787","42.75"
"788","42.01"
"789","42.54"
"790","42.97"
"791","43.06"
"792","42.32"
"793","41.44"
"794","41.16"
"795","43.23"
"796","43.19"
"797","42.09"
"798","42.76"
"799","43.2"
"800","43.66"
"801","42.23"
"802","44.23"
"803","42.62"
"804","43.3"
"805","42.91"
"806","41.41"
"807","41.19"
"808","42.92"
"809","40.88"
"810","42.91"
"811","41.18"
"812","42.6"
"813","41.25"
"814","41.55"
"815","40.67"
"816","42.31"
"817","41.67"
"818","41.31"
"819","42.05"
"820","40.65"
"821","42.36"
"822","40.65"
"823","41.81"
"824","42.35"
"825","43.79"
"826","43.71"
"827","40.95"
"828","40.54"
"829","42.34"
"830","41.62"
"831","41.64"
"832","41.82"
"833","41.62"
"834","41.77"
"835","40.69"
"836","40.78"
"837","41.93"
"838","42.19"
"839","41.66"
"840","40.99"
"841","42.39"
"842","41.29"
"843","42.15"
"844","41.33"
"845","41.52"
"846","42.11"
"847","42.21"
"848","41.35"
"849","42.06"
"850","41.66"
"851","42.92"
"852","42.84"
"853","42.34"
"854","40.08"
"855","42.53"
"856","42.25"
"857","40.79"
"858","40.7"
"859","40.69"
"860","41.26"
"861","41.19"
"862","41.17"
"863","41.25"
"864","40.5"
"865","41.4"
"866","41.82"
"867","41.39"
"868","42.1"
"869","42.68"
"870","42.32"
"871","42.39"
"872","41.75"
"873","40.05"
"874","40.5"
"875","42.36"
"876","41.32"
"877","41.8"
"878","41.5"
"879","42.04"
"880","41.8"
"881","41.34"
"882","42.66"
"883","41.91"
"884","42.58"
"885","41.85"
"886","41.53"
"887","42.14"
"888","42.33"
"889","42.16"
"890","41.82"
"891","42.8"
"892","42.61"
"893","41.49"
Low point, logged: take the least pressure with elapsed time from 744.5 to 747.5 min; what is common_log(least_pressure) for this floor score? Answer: 1.61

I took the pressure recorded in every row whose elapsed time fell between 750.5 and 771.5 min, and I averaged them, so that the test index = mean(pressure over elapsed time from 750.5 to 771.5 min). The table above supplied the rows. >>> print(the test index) 42.4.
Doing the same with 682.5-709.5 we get 43.9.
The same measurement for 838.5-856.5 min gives 41.9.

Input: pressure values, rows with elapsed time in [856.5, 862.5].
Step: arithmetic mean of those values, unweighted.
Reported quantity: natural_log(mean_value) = 3.71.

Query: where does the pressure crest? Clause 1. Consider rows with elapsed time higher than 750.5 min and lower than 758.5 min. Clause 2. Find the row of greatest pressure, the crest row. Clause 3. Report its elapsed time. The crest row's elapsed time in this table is 751 min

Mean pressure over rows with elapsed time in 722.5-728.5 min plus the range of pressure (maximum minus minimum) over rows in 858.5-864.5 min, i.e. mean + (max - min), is 44.5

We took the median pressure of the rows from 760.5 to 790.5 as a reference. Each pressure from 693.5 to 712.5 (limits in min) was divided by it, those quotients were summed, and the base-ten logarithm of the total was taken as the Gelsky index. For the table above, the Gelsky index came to 1.292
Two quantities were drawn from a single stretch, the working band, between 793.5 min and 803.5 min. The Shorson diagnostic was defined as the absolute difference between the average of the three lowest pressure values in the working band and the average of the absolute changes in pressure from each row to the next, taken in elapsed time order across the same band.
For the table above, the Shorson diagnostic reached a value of 40.7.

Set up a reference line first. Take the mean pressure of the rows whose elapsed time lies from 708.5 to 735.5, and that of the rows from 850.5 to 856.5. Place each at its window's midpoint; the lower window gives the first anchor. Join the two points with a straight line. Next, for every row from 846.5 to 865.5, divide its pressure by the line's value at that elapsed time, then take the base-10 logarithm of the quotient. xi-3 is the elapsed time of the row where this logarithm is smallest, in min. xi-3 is 854 min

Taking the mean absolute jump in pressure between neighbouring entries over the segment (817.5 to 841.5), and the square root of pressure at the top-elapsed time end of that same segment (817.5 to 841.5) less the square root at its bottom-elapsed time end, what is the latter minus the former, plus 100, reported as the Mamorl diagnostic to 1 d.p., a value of 99.2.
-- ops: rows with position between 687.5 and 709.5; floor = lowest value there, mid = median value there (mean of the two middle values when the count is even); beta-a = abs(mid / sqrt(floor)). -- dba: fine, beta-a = 6.72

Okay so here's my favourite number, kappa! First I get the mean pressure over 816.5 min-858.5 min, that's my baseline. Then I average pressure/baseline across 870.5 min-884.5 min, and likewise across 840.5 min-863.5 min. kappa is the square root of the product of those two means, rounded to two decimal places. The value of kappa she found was 1.00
